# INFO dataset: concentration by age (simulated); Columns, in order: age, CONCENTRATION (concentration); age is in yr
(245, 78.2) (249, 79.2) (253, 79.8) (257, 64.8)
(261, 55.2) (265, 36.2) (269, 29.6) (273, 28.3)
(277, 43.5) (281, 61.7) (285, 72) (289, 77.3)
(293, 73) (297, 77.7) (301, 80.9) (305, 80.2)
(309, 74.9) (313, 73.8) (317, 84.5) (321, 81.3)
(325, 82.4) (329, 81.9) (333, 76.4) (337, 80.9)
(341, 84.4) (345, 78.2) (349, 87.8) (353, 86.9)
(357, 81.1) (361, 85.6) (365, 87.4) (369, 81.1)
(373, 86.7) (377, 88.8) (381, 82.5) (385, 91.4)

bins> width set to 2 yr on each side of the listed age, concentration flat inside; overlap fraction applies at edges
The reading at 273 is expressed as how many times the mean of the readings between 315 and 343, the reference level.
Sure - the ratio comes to 0.35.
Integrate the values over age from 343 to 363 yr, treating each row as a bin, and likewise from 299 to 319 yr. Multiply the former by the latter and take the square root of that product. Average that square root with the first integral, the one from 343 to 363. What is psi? 1653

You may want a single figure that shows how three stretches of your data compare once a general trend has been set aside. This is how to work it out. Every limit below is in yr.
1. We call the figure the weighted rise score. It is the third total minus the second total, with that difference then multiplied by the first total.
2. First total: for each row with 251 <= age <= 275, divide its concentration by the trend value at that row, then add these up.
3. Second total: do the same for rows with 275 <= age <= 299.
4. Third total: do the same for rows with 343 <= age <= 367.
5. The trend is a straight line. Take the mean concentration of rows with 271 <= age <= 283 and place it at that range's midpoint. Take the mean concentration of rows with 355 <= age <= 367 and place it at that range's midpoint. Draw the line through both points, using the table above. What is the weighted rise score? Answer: -16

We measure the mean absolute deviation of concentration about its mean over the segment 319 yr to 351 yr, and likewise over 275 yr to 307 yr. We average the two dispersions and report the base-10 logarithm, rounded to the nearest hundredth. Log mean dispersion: 0.76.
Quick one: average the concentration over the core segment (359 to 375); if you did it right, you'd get 85.2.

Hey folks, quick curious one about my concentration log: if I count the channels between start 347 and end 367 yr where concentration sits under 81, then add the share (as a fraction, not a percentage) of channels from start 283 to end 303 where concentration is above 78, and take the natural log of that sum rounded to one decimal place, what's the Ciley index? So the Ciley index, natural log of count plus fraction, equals -1.6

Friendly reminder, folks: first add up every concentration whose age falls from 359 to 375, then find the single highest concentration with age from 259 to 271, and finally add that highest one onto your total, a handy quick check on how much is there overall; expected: 396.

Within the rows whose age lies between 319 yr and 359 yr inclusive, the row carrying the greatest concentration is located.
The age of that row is 349 yr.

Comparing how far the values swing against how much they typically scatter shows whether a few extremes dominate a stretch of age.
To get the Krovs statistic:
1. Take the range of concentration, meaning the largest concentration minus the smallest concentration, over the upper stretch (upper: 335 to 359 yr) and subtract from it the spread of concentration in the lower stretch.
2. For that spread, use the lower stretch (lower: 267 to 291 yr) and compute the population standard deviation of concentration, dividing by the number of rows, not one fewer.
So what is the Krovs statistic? -9.9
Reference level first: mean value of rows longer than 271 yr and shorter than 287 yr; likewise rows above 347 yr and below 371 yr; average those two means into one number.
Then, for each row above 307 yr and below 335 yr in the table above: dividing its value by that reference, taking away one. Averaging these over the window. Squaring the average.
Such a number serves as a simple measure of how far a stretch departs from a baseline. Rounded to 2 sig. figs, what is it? 0.027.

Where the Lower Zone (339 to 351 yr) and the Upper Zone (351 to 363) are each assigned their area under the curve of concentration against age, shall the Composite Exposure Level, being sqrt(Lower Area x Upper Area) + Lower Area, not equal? 2010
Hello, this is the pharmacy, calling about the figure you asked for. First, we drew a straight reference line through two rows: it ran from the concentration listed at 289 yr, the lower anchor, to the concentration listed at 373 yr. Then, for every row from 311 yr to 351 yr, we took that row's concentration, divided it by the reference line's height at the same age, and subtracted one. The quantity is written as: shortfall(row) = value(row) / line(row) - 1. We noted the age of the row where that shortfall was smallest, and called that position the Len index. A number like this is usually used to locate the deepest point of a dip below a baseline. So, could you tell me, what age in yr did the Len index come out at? 313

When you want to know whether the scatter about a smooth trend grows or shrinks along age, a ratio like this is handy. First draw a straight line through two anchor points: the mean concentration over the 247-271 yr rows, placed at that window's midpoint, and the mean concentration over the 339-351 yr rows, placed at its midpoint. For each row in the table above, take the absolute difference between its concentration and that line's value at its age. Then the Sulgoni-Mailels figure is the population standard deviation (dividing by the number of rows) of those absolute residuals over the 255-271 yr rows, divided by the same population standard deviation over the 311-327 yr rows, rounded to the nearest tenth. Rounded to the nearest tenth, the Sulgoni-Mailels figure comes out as 3.4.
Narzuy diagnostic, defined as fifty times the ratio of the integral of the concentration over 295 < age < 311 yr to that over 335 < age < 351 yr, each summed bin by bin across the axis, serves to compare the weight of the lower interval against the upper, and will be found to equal 47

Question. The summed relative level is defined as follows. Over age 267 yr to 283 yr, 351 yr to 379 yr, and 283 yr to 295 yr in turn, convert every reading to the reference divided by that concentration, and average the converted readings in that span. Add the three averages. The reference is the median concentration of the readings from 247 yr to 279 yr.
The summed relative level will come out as 2.58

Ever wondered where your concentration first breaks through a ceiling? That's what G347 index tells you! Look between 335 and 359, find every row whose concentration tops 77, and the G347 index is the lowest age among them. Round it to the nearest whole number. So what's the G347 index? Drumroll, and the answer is 337 yr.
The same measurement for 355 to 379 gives 357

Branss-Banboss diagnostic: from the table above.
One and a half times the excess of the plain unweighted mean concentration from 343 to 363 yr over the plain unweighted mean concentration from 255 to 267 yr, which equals 48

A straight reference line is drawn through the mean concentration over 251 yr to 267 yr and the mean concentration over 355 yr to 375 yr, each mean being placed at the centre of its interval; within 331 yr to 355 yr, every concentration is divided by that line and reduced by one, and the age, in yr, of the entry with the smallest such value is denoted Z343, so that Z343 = 345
